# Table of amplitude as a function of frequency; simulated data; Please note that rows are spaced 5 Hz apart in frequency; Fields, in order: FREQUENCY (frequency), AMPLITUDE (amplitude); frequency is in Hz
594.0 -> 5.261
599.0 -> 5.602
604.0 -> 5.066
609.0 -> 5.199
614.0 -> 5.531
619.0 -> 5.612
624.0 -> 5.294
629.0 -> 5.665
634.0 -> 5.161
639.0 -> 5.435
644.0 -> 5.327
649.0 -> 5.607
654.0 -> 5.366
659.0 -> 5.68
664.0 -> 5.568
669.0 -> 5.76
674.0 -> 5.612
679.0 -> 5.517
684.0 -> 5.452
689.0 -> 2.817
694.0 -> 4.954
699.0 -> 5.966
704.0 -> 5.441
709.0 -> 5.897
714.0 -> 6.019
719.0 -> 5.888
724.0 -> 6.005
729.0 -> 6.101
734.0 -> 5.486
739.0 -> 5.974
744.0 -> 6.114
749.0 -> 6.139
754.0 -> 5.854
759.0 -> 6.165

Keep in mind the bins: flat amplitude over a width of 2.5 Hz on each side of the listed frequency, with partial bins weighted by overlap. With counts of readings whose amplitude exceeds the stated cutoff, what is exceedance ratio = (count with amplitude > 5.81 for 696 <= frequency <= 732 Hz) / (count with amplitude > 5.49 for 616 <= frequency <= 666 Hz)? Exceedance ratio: 1.2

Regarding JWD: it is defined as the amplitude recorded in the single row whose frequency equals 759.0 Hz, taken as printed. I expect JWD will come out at 6.165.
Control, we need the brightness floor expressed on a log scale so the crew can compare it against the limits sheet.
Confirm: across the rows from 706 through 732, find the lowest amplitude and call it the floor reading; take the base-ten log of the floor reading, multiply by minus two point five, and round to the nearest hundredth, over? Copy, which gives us -1.92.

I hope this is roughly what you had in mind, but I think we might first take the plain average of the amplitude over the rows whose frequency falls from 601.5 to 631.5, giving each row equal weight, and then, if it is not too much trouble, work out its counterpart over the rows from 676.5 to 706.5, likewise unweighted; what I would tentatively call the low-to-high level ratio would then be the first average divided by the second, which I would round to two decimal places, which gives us 1.07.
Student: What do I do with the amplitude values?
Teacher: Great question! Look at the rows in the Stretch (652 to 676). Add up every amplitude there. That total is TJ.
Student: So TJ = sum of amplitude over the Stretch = 28.0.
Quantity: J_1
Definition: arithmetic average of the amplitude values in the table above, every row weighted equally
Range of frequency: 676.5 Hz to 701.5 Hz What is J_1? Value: 4.94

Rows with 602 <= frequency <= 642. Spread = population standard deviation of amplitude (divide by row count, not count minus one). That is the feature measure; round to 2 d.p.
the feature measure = 0.21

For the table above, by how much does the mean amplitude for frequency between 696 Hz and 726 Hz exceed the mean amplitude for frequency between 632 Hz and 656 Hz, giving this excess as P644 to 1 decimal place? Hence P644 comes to 0.5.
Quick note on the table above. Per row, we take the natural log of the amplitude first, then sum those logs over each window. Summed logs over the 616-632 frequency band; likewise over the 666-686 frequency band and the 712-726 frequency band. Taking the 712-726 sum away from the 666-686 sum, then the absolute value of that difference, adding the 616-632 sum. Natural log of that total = 1.9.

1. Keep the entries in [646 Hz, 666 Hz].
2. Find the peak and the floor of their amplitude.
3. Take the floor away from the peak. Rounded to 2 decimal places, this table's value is 0.31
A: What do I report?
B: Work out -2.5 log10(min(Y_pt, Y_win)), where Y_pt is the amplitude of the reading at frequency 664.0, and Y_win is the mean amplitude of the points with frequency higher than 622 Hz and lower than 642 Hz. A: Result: -1.829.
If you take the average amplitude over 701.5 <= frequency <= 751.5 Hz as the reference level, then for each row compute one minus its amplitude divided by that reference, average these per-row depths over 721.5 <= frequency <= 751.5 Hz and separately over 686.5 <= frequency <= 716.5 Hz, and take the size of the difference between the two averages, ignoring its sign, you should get 0.13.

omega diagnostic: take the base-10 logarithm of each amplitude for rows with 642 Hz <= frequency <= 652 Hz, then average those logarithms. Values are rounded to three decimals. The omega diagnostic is 0.738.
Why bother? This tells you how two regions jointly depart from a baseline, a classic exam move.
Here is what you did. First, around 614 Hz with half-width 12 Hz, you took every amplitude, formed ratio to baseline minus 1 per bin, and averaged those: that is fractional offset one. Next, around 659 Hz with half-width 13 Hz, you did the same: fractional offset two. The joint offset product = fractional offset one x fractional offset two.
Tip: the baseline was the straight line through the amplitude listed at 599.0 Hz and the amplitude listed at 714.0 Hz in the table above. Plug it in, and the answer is 0.0021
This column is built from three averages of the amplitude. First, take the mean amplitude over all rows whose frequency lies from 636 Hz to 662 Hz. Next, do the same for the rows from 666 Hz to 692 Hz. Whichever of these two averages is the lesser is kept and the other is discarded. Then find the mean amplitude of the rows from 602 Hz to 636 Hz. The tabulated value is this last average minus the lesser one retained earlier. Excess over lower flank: 0.33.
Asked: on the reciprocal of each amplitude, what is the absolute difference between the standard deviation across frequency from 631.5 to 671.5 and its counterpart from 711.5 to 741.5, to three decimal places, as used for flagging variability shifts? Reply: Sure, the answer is 0.000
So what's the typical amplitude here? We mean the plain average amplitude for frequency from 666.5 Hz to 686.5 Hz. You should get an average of 5.6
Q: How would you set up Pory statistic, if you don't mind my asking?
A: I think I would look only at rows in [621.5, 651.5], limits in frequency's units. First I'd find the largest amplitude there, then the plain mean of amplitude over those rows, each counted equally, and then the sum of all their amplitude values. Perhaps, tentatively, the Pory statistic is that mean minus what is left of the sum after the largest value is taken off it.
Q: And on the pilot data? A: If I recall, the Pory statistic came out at -21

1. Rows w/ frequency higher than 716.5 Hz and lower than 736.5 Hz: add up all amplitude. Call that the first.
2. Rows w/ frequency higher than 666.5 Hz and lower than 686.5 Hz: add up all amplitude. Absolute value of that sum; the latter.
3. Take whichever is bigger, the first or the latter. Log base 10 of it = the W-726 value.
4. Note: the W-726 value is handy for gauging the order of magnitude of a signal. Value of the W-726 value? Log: 1.37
